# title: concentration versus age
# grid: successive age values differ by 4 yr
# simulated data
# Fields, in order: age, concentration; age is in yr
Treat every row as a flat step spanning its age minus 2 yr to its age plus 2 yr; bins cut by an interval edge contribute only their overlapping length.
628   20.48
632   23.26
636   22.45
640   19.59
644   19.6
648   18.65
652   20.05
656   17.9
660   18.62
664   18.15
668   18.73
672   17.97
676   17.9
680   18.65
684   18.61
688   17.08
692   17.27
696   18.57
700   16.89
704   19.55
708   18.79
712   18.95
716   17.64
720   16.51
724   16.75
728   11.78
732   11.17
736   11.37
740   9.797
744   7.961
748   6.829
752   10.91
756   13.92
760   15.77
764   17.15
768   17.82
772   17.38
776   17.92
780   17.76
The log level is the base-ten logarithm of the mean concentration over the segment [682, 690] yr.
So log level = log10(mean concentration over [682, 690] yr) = 1.25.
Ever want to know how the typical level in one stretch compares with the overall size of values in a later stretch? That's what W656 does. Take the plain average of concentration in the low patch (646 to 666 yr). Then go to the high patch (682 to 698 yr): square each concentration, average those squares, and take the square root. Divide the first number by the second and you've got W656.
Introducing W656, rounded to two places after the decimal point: 1.04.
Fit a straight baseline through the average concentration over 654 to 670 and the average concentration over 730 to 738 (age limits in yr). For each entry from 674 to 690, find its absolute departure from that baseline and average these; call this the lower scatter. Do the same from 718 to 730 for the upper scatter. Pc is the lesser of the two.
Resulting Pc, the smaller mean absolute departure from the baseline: 1.68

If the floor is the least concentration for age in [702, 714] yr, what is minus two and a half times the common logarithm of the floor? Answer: -3.18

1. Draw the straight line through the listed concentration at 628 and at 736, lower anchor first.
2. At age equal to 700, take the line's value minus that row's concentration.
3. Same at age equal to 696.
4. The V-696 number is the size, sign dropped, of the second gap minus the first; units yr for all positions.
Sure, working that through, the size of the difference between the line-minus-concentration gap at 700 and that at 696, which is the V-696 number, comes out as 1.3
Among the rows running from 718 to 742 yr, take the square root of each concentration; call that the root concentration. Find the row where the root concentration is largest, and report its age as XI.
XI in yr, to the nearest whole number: 724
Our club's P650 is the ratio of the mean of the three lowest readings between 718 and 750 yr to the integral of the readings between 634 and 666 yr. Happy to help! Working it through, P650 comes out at 0.0132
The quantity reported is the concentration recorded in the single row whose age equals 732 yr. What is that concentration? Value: 11.17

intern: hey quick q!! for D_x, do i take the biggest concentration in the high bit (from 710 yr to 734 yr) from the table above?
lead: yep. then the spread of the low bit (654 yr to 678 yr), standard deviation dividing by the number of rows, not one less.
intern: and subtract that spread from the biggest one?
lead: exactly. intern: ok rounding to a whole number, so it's 19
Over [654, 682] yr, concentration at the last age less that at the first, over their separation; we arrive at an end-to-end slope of 0.03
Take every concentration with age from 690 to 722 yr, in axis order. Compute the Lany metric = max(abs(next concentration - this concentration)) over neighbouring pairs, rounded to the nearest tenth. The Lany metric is 2.7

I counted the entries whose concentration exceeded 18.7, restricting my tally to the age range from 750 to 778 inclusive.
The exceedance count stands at 0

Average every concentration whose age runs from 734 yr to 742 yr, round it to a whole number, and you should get 11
